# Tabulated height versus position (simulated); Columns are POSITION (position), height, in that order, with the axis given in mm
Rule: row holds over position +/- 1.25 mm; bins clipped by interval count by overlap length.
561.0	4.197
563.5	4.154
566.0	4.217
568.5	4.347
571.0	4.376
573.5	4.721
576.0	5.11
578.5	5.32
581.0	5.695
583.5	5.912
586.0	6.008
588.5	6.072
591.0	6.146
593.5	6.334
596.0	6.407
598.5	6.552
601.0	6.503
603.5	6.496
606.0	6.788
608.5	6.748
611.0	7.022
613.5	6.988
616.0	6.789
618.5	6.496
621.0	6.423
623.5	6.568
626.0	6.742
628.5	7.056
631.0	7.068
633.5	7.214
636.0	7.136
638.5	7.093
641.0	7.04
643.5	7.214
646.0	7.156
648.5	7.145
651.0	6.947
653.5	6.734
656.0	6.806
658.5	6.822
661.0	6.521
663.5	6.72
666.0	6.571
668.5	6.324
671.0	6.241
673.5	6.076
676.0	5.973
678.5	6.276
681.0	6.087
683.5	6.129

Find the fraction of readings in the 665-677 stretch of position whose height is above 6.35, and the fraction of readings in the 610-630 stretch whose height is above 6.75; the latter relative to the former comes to 2.5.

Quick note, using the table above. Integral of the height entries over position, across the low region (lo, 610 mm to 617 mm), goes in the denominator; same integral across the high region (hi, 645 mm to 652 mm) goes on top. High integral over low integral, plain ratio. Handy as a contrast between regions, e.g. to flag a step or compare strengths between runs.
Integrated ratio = 1.02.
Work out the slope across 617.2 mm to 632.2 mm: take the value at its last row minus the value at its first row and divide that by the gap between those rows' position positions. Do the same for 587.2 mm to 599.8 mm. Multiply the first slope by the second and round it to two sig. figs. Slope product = 0.0022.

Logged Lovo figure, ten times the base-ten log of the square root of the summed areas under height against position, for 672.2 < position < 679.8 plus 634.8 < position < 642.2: 9.98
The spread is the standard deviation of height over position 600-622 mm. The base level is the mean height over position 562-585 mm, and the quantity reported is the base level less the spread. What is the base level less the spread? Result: 4.7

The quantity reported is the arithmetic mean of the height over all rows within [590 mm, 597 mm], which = 6.3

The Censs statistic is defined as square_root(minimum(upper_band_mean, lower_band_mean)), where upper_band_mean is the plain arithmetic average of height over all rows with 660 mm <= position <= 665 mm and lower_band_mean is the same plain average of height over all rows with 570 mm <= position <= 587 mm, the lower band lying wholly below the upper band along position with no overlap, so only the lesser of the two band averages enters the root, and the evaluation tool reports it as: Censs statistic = 2.30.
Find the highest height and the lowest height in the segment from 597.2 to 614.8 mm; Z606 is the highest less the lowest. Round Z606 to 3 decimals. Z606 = 0.526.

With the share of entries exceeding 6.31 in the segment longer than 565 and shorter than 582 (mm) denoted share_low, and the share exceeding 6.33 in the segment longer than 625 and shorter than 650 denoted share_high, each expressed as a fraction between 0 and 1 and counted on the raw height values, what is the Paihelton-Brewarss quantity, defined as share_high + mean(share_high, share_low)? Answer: 1.5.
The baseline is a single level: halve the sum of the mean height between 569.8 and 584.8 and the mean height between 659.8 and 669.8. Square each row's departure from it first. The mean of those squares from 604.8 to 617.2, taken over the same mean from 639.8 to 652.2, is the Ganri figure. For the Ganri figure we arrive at 0.66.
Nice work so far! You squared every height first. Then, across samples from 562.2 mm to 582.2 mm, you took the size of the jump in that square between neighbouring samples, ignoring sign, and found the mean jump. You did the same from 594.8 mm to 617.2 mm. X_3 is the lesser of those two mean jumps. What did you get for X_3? 1.8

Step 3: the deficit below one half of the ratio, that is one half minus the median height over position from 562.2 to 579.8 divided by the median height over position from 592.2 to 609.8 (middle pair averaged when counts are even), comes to -0.17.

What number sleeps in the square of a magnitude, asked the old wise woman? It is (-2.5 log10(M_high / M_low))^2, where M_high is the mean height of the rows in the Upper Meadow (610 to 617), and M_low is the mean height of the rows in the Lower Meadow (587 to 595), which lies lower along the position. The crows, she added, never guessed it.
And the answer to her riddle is 0.015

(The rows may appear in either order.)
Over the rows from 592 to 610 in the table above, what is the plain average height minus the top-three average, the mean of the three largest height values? -0.15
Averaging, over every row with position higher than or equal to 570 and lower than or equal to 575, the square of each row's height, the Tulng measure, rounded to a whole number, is 21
